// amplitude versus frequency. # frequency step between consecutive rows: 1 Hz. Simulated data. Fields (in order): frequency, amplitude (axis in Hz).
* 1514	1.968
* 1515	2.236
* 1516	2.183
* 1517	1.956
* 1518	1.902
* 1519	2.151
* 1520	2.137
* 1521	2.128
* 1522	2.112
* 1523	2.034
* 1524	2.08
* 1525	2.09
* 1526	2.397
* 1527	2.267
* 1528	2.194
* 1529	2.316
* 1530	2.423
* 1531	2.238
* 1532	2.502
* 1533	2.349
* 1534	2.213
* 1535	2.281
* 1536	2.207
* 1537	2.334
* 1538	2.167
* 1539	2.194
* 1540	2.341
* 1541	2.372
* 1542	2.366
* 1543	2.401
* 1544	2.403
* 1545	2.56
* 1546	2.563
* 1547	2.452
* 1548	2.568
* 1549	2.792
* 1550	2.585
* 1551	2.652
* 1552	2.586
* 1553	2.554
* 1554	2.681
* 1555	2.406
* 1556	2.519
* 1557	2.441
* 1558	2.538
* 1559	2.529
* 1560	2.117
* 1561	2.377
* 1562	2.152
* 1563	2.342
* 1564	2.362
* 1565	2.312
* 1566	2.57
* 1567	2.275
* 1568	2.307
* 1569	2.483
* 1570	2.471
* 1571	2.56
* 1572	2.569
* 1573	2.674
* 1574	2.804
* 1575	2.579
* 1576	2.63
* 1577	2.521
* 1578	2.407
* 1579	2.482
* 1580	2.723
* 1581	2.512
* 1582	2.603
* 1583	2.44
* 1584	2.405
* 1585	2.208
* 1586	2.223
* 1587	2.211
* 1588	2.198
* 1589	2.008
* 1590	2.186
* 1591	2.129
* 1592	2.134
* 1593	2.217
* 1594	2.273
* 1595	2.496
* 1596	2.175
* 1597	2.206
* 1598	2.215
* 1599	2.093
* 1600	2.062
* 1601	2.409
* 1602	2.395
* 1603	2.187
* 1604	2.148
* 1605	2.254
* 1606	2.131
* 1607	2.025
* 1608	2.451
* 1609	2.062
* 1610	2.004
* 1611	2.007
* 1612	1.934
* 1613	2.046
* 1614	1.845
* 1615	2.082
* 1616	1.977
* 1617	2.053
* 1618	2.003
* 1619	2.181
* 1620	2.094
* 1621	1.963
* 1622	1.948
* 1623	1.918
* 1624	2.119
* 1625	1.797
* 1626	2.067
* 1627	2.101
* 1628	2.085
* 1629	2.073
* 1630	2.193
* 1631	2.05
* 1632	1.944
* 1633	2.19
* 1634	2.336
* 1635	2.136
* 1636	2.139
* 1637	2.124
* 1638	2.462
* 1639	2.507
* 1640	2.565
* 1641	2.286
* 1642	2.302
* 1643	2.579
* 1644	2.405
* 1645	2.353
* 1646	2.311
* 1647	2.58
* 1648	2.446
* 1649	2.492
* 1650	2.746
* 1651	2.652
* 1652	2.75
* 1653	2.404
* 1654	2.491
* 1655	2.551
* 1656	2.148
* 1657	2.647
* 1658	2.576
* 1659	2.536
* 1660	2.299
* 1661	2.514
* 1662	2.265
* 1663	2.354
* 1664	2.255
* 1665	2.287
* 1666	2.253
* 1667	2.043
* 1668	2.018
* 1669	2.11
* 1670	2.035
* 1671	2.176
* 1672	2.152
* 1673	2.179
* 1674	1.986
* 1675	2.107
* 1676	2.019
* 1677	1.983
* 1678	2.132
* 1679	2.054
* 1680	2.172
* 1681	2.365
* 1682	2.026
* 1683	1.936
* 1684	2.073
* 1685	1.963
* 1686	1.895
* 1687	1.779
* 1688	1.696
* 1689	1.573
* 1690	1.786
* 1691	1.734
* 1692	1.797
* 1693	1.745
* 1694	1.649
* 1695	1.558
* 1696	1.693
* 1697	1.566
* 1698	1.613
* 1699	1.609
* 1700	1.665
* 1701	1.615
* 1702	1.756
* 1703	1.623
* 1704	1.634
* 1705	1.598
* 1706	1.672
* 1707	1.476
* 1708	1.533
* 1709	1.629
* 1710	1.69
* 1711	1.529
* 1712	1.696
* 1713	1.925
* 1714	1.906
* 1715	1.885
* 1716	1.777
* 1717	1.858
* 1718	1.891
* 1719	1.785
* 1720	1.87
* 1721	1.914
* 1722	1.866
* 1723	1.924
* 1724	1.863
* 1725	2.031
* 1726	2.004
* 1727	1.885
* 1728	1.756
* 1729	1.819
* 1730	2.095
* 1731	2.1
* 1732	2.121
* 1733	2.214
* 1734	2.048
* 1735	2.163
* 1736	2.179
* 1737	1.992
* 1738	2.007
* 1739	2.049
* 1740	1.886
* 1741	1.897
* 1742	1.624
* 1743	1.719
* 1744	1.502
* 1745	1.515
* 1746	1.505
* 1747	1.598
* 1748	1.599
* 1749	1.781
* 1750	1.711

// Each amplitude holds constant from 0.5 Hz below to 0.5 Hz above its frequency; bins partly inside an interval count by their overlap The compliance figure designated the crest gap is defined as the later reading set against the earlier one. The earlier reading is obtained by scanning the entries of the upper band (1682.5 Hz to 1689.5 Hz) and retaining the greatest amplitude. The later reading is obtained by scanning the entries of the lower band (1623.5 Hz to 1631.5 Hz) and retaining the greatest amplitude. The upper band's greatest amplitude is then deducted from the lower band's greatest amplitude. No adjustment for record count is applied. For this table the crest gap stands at 0.12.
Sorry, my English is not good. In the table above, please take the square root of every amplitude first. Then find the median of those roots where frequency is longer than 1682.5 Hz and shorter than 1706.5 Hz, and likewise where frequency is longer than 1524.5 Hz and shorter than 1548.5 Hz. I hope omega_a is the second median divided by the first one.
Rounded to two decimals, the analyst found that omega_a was 1.18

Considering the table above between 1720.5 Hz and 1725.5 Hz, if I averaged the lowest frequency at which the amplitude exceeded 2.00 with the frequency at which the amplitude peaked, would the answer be 1725.0 Hz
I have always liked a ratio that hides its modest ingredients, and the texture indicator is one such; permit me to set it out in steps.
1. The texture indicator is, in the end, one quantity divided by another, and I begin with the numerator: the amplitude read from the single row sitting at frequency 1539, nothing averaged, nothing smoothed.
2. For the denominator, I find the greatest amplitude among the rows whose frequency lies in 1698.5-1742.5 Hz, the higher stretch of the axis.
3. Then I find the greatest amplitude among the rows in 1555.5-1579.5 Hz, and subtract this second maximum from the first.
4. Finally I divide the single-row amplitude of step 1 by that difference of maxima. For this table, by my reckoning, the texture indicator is -3.7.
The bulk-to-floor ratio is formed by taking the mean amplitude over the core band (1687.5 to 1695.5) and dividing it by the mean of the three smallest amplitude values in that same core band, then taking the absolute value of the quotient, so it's 1.062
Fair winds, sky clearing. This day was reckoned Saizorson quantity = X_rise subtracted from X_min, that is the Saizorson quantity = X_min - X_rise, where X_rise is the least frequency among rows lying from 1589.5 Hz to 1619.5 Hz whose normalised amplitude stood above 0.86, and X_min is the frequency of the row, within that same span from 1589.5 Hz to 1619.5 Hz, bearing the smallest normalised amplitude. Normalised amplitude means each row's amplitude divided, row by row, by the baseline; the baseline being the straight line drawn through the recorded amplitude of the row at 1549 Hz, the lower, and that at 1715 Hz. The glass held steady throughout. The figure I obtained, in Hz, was 21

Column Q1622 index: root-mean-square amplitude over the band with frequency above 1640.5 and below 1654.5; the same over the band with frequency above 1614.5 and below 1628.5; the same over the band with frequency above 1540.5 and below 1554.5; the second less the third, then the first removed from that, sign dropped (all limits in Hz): 3.00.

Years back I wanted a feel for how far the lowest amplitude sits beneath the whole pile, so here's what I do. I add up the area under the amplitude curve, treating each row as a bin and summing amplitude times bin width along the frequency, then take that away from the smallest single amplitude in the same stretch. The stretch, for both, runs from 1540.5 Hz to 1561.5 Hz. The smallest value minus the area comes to -50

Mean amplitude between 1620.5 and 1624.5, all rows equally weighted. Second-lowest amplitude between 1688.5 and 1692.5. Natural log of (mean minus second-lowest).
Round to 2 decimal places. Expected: -1.37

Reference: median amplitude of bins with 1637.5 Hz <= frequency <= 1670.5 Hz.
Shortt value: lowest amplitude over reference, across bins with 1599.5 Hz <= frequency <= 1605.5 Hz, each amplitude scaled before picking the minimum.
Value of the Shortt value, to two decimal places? 0.86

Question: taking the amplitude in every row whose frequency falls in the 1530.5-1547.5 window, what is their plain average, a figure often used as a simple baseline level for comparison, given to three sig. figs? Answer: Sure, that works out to 2.35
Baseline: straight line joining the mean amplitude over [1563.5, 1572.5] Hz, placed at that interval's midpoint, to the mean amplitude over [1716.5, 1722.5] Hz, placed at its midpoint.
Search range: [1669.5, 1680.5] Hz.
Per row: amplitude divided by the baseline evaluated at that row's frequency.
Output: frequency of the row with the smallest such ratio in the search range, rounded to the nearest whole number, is 1674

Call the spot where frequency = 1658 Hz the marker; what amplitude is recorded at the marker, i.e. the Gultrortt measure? 2.576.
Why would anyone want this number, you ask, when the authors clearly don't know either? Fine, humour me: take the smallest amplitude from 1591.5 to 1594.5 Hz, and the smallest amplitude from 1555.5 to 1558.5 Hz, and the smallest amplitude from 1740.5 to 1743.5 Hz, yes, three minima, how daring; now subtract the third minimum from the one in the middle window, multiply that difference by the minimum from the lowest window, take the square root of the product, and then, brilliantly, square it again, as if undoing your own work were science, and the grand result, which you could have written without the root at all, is 1.2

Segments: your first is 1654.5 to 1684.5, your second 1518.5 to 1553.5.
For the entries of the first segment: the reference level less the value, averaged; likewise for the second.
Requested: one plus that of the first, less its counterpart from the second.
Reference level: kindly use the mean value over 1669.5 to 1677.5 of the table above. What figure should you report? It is 1.13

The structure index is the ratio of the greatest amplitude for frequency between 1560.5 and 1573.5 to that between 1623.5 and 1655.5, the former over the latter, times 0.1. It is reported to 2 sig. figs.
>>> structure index 0.097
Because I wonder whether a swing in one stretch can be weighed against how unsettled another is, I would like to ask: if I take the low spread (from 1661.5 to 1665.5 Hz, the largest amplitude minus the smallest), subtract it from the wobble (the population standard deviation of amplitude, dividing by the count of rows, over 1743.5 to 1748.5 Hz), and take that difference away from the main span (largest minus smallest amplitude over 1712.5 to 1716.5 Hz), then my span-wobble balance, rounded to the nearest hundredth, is 0.20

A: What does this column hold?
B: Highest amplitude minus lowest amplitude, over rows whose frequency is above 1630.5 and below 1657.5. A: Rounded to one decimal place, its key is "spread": 0.8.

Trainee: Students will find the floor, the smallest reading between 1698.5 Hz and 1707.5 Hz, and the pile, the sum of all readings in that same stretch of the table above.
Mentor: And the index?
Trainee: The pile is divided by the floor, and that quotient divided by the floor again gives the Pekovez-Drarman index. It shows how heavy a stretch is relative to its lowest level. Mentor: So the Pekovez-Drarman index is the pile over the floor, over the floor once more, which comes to 7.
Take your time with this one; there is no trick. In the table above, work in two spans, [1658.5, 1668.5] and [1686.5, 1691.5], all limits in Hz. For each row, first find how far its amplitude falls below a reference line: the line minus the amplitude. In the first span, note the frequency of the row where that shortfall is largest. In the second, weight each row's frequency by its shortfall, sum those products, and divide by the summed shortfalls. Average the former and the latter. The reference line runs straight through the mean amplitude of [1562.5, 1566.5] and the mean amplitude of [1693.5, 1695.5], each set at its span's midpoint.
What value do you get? 1678.6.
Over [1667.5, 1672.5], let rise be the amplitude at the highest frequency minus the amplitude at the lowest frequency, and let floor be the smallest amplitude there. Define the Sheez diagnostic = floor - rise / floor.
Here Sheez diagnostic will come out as 2.0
